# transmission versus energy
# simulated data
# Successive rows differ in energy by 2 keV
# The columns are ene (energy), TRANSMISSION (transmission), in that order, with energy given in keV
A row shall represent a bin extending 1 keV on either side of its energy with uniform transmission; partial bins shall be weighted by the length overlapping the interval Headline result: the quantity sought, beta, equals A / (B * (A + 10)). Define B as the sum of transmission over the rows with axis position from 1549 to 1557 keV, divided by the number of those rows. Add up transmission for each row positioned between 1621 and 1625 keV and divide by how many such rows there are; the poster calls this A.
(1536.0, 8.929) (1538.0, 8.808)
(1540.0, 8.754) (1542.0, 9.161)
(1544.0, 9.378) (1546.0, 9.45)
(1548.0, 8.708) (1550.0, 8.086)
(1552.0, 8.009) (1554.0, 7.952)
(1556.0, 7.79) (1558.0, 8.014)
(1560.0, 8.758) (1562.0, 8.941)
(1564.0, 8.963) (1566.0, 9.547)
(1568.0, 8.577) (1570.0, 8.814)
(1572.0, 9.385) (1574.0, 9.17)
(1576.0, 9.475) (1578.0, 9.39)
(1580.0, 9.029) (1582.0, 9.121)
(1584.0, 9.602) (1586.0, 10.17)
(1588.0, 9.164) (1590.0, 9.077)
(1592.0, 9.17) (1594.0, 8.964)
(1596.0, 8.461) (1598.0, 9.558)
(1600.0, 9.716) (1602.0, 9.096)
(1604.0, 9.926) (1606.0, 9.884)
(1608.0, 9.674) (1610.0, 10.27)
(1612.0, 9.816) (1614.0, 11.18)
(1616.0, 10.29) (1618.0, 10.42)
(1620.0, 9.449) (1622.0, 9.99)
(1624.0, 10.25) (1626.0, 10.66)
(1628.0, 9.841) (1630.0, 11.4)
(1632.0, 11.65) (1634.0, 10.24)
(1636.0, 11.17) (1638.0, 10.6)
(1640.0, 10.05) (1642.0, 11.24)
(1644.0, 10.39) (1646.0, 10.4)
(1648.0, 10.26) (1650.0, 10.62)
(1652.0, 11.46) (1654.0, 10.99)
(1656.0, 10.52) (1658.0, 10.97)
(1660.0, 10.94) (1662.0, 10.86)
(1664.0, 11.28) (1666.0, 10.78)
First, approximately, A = 10.1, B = 8.0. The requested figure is 0.063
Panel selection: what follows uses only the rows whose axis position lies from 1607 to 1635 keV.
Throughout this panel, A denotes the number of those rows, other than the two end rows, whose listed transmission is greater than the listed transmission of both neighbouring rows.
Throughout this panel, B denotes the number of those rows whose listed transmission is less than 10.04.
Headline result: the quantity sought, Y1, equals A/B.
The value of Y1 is 1.00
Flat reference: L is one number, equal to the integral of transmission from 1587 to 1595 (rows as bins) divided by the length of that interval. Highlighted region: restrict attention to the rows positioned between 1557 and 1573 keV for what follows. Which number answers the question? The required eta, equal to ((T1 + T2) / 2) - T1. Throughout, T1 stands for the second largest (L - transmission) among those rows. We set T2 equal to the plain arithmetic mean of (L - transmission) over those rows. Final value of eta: -0.149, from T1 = 0.5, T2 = 0.2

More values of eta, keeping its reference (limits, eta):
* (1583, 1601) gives -0.178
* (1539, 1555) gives -0.339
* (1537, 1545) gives -0.109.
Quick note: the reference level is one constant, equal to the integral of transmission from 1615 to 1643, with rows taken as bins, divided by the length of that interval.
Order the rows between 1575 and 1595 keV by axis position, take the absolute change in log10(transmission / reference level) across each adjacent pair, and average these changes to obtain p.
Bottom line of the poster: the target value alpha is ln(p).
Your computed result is -4.19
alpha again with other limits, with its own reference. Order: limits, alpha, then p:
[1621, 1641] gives -3.49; 0.031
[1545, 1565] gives -4.13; 0.016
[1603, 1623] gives -3.70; 0.025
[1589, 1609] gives -3.93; 0.020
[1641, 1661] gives -4.13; 0.016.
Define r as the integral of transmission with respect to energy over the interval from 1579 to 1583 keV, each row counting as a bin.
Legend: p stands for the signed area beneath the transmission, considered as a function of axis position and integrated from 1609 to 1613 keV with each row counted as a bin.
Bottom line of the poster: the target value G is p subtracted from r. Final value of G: -3.9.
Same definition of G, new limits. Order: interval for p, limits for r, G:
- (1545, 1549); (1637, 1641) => 5.0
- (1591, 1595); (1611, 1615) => 5.7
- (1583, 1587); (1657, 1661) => 4.3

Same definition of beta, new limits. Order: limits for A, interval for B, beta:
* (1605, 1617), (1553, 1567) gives 0.059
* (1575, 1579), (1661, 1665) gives 0.044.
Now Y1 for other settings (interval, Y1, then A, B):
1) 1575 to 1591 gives 0.14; 1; 7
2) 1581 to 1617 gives 0.43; 6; 14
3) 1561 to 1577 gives 0.25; 2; 8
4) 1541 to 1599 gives 0.21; 6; 28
